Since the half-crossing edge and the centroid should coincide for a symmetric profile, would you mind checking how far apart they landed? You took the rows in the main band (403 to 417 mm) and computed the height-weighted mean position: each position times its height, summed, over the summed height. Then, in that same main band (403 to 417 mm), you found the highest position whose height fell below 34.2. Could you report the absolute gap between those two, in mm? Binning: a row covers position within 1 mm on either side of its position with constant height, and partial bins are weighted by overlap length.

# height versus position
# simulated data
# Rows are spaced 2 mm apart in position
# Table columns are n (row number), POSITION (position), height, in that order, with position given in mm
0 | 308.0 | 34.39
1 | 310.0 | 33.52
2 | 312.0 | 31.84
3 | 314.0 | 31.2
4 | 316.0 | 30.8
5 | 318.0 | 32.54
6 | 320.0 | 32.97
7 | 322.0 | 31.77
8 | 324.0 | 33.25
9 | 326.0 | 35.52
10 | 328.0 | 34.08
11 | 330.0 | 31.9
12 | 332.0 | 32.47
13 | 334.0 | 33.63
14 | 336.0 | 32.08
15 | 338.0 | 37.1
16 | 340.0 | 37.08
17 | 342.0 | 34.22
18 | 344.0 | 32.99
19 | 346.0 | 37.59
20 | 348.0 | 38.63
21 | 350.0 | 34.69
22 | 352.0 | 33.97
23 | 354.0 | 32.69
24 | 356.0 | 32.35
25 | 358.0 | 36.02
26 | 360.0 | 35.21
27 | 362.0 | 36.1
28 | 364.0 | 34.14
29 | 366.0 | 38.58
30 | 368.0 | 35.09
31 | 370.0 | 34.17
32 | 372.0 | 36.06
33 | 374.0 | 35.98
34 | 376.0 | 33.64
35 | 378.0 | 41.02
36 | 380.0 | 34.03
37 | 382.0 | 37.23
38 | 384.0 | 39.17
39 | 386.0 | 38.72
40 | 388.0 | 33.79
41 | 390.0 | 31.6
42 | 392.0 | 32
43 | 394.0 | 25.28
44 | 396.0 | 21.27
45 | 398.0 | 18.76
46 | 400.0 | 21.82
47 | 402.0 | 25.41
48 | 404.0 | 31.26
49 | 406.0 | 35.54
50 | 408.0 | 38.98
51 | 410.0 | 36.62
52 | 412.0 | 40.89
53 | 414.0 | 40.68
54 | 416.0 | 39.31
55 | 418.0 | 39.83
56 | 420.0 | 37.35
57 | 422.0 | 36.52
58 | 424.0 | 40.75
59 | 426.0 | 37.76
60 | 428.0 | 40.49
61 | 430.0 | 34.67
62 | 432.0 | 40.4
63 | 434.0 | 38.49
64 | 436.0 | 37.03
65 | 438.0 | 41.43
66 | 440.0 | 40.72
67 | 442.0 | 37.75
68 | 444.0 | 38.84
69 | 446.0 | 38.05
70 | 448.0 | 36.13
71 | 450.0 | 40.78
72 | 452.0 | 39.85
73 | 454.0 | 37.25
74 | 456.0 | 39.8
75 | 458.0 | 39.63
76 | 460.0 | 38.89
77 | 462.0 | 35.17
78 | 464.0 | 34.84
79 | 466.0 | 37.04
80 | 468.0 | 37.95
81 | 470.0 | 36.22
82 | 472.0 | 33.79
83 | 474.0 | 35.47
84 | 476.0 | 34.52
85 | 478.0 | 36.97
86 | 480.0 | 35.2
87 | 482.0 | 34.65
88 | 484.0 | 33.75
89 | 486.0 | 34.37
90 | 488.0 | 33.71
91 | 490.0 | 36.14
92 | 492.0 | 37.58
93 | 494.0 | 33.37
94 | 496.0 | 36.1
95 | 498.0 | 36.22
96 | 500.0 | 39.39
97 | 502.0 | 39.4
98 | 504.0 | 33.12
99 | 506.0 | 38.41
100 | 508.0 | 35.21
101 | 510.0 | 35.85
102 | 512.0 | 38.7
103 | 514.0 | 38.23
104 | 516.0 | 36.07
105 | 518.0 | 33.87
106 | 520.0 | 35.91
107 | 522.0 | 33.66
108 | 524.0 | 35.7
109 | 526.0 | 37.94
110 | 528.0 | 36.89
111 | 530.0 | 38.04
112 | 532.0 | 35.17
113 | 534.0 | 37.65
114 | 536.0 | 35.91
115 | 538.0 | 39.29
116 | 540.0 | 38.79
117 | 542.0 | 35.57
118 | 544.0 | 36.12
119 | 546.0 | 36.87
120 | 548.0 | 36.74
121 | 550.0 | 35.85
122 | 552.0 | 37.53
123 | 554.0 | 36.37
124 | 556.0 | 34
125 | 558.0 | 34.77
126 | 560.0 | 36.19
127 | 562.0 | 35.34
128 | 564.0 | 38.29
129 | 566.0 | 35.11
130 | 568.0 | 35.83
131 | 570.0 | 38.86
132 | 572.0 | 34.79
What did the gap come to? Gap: 6.3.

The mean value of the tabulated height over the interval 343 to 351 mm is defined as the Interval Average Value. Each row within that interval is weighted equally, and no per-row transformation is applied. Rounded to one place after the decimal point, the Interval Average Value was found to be 36.0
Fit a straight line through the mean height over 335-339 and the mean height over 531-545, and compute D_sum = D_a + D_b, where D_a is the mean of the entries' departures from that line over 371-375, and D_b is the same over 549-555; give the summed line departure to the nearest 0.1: 0.5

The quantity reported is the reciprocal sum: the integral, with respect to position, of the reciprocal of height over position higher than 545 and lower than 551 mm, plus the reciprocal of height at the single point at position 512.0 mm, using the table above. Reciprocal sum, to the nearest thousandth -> 0.190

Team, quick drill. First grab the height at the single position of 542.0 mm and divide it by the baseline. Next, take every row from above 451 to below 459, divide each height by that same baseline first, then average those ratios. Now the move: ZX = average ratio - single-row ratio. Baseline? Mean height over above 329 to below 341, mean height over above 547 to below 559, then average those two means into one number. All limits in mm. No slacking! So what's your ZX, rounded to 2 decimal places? 0.10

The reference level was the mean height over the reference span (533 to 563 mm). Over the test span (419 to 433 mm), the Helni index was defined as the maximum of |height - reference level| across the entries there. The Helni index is 4.3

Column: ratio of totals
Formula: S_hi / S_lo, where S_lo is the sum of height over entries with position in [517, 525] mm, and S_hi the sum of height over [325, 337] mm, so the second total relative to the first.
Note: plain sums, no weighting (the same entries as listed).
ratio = 1.4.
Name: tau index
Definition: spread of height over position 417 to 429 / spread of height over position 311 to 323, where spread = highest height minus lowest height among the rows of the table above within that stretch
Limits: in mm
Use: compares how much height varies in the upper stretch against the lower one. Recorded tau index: 1.95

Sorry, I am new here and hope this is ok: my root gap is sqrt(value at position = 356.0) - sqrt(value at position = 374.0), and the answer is -0.31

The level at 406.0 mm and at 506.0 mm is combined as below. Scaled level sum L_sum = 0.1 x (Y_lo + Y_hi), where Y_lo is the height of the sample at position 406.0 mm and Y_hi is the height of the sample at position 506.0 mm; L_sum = 7.4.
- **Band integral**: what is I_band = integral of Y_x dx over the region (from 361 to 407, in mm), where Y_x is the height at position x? 1501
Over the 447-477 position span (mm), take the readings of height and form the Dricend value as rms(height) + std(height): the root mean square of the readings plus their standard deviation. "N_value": 39.4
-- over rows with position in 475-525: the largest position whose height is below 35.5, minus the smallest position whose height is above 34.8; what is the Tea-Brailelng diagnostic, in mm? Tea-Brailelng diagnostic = 44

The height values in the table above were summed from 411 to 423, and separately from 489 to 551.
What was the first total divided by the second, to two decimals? 0.21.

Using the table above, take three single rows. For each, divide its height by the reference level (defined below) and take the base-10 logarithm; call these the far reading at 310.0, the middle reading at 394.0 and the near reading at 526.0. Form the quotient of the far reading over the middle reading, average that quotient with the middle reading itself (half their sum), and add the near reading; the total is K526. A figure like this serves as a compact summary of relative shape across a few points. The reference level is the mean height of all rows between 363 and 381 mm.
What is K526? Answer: 0.0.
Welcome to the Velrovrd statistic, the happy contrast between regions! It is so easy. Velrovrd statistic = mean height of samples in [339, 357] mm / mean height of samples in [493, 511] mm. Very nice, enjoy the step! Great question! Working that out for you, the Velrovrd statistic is 0.96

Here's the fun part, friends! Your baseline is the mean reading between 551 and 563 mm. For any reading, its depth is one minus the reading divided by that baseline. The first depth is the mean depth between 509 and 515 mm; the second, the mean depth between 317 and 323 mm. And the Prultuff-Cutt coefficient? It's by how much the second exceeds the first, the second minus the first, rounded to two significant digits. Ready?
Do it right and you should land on 0.14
